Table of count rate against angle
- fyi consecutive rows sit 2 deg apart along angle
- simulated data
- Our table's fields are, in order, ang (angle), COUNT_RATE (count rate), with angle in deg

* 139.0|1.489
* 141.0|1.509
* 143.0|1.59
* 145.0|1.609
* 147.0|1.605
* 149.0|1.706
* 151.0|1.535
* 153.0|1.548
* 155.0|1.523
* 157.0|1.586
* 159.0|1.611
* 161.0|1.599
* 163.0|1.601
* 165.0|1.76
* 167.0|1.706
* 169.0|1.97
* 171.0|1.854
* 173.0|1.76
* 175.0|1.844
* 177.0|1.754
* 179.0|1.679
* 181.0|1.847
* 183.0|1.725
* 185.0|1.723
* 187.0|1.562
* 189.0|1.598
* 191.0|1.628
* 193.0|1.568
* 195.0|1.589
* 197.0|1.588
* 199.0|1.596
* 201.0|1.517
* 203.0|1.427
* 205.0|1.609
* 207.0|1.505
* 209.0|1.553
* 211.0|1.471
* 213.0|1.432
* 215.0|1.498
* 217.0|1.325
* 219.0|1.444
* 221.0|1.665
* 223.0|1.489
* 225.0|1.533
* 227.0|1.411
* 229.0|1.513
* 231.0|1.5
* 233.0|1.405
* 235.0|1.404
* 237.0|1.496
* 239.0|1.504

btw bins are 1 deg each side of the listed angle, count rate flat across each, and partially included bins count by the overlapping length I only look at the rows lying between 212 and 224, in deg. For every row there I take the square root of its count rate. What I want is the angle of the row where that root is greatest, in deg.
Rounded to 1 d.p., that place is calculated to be 221.0 deg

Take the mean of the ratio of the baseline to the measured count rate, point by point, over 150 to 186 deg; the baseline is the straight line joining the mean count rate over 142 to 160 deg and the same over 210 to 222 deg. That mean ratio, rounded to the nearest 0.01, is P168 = 0.92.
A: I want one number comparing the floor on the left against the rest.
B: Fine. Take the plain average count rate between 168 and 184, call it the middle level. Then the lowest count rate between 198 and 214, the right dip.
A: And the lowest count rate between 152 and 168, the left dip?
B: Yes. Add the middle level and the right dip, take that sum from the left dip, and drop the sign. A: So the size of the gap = 1.71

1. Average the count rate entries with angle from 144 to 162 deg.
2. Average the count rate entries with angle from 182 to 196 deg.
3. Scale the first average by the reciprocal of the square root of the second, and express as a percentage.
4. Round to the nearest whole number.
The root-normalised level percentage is 125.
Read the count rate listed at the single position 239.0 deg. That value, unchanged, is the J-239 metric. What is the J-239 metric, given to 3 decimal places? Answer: 1.504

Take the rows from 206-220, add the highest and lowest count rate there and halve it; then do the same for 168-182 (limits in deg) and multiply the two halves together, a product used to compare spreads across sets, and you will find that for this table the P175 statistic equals 2.6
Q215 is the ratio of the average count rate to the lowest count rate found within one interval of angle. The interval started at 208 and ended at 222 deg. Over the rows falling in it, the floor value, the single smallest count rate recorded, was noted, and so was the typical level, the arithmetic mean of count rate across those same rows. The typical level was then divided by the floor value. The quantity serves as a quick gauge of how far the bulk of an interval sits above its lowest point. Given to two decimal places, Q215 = 1.12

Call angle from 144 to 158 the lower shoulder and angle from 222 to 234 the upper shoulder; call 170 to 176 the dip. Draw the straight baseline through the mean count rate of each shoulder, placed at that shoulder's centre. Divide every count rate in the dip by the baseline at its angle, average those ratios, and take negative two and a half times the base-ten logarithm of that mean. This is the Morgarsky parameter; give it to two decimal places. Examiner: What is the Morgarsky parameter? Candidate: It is -0.17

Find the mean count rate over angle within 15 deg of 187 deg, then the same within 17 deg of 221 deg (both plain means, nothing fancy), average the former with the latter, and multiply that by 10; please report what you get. 15.8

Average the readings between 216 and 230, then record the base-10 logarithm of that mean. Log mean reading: 0.17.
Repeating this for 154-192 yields 0.23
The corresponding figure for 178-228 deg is 0.19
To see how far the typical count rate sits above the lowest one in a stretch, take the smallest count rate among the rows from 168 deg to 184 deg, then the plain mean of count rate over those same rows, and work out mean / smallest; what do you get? 1.075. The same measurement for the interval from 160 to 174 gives 1.094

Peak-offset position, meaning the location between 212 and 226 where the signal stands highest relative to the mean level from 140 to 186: 221.0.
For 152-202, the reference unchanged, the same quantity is 169.0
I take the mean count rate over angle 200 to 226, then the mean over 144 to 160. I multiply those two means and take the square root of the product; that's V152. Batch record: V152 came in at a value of 1.54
